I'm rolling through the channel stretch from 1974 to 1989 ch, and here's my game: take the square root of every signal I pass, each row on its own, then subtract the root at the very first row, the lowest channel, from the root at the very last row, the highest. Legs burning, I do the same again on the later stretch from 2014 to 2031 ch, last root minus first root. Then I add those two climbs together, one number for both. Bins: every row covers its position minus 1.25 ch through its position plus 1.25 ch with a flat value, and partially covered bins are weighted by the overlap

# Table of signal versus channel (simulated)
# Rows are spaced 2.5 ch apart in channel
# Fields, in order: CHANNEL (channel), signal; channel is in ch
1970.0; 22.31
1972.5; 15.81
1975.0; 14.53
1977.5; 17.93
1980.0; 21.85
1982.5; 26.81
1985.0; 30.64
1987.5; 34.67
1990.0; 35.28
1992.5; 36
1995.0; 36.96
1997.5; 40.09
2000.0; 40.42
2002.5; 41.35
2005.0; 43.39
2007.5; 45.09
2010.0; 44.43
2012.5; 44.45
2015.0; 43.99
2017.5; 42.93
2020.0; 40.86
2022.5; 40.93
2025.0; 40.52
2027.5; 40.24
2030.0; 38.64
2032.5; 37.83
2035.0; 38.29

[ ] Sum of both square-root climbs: 1.66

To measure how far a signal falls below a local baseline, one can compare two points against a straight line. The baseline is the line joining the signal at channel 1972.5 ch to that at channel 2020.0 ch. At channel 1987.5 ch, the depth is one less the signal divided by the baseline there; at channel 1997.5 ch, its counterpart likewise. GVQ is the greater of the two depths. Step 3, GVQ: -0.38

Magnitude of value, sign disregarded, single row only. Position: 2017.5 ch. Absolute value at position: 42.9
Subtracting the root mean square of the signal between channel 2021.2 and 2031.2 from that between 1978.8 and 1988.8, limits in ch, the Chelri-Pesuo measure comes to -11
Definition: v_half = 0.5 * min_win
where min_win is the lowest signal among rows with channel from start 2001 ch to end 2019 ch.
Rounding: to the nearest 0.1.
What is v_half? 20.7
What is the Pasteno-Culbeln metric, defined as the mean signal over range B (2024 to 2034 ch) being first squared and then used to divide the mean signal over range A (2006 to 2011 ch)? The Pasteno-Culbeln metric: 0.0290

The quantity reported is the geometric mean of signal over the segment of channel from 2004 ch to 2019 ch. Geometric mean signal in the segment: 44.0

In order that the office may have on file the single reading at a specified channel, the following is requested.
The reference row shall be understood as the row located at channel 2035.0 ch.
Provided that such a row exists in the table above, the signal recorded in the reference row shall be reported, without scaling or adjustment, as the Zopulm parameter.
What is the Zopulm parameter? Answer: 38.29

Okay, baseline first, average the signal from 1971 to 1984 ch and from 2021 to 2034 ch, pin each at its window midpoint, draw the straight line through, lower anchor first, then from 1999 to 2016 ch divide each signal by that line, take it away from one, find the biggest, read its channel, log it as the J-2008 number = 2015.0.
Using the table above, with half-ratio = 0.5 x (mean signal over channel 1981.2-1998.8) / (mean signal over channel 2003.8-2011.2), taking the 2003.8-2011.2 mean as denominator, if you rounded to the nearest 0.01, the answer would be 0.39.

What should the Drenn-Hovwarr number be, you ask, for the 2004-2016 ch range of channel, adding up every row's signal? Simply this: 221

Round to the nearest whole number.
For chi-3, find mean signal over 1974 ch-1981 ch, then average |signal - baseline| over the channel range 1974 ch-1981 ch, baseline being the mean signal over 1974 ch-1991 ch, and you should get 8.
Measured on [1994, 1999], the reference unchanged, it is 13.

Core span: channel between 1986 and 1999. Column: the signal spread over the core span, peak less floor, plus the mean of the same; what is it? 42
